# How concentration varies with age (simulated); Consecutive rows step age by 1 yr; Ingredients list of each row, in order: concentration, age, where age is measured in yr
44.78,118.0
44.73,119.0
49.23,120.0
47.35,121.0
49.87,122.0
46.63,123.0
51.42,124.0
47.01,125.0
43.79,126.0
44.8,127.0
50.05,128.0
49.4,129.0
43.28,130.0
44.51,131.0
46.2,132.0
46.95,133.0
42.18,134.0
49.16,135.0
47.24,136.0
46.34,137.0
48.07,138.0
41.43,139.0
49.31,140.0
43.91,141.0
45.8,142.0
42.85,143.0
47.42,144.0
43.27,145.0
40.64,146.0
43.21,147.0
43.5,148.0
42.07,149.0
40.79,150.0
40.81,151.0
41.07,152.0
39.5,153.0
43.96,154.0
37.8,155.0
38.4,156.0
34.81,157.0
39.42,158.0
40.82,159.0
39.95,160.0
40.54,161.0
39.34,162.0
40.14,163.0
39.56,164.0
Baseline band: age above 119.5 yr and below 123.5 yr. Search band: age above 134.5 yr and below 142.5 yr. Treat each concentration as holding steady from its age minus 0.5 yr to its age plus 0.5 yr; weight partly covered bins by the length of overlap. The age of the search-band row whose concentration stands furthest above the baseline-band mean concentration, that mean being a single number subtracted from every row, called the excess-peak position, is 140.0 yr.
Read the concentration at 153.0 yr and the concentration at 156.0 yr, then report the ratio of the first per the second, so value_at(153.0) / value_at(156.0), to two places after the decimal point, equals 1.03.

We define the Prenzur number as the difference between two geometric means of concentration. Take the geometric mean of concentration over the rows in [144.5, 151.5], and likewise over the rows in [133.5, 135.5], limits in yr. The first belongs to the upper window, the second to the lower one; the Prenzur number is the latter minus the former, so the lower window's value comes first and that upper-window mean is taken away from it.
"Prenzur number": 3.5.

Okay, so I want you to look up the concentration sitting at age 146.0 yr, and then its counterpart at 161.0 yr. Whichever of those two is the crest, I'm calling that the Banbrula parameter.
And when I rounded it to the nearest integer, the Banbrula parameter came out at 41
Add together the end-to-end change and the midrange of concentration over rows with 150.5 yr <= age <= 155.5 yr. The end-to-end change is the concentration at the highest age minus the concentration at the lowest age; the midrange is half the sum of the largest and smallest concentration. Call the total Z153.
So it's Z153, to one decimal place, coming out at 37.9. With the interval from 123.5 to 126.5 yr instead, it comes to 40.0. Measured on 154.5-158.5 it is 38.7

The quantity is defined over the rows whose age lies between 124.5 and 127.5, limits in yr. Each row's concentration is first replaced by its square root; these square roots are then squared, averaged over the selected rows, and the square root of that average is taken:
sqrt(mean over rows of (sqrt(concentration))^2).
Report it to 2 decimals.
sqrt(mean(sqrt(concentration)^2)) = 6.72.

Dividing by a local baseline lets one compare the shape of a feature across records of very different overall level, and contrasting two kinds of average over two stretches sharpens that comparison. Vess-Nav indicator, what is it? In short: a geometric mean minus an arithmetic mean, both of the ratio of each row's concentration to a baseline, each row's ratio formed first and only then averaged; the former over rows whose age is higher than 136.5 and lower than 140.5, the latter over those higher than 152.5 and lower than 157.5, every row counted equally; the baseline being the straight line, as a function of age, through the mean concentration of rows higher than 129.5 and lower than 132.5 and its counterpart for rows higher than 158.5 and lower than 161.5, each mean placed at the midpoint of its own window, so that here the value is 0.12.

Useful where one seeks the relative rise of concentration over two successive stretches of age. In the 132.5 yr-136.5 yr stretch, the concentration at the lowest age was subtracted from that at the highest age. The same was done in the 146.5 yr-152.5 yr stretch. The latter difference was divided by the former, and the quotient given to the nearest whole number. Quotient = -7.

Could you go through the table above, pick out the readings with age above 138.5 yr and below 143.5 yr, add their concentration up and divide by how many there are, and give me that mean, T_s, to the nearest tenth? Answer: 44.7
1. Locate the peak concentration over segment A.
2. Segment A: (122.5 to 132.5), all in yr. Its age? 124.0 yr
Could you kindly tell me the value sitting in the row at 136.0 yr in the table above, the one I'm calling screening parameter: 47.24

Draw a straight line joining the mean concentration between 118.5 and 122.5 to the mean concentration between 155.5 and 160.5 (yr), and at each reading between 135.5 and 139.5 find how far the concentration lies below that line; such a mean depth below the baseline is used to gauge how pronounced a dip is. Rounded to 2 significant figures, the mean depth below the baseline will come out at -2.1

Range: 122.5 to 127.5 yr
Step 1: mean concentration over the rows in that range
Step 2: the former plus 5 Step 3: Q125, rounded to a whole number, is 52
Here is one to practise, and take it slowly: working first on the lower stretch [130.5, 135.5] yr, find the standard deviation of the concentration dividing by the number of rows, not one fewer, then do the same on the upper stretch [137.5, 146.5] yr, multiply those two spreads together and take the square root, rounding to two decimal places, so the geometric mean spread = 2.60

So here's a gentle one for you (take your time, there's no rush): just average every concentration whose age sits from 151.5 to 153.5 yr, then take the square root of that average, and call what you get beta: 6.3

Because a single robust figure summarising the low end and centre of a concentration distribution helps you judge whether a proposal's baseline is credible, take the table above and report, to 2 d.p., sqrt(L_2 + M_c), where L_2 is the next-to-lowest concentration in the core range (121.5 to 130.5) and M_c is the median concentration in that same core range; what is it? 9.53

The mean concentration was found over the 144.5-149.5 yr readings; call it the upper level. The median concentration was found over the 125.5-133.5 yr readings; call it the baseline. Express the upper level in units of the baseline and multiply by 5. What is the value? 4.7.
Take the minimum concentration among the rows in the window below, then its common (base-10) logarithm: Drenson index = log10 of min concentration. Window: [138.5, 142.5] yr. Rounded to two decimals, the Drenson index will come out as 1.62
